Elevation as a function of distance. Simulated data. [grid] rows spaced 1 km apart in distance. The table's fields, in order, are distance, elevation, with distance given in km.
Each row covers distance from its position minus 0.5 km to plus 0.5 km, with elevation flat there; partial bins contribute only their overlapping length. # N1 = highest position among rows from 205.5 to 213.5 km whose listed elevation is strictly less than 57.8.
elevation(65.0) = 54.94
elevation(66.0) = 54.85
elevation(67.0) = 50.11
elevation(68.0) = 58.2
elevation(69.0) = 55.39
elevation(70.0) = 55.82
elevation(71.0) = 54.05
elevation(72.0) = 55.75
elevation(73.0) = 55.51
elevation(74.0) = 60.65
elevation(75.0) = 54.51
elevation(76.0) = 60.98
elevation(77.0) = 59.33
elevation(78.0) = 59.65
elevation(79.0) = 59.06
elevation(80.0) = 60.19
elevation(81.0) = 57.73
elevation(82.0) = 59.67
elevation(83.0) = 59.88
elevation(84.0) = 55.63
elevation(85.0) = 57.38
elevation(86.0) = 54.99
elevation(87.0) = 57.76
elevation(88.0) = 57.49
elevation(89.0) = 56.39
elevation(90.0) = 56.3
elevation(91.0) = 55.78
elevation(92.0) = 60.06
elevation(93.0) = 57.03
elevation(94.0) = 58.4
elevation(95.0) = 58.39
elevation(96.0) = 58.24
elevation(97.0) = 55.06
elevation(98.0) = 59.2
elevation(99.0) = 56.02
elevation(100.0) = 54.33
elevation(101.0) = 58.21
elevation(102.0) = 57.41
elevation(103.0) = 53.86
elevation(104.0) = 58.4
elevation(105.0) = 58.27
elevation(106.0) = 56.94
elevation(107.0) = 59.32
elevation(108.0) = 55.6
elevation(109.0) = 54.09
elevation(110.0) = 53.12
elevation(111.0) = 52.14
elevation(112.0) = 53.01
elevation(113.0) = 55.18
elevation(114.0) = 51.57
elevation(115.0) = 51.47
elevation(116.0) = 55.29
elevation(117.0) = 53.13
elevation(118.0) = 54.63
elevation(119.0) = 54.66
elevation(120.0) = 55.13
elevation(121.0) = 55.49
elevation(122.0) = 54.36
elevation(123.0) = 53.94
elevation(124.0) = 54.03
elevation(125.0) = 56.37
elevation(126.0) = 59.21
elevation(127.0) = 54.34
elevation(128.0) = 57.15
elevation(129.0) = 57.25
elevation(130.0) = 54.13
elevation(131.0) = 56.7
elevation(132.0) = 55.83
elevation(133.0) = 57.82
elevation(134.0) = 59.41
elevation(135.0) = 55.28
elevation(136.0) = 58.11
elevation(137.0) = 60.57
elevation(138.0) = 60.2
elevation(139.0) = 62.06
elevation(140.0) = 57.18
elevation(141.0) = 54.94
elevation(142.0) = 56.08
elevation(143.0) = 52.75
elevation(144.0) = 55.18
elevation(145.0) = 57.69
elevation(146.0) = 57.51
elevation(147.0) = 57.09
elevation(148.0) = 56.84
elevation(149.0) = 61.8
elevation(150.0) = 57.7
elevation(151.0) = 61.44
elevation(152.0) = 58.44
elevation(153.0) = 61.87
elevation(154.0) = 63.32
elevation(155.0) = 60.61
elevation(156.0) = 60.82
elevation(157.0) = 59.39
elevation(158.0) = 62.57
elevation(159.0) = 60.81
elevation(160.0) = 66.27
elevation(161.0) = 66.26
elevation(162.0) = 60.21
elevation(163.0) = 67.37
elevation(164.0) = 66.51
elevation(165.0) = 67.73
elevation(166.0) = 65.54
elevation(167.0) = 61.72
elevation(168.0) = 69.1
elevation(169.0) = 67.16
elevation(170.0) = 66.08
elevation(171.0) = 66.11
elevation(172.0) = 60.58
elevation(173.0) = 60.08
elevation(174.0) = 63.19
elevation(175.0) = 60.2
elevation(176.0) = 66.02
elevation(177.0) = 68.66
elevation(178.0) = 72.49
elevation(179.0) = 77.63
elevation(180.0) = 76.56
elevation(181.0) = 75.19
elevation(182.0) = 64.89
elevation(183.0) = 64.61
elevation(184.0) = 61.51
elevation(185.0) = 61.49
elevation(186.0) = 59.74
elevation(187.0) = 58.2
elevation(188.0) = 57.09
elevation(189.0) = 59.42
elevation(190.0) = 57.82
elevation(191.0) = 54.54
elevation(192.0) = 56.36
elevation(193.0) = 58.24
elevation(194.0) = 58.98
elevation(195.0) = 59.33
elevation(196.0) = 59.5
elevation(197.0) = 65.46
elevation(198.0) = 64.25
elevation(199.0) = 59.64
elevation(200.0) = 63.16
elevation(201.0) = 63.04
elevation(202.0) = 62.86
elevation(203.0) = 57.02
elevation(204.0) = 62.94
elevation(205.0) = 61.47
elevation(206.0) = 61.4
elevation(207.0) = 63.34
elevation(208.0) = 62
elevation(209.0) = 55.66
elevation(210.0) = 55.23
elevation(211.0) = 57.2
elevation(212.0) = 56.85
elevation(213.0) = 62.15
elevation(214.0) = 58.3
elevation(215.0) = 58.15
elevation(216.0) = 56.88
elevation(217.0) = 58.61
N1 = 212.0 km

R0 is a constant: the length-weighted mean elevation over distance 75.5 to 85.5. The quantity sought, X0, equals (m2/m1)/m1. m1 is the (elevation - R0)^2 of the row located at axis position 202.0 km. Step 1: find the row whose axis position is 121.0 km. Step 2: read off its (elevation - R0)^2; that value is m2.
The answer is 0.05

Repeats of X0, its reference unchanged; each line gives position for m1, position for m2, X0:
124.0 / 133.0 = 0.00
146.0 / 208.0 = 2.16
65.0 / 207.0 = 0.07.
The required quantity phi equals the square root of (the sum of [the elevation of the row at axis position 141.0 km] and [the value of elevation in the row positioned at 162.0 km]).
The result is 10.73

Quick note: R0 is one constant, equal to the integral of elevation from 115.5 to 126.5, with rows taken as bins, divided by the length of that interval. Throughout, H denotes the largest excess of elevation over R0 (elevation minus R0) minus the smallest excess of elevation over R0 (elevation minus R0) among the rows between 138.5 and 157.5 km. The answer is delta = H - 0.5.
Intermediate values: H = 10.6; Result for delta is 10.1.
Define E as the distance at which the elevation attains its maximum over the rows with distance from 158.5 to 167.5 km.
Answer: 165.0 km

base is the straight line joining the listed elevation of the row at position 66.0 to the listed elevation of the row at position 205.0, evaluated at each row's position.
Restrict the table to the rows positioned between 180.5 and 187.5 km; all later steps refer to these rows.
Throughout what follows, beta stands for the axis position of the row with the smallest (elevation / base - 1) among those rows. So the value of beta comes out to 187.0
